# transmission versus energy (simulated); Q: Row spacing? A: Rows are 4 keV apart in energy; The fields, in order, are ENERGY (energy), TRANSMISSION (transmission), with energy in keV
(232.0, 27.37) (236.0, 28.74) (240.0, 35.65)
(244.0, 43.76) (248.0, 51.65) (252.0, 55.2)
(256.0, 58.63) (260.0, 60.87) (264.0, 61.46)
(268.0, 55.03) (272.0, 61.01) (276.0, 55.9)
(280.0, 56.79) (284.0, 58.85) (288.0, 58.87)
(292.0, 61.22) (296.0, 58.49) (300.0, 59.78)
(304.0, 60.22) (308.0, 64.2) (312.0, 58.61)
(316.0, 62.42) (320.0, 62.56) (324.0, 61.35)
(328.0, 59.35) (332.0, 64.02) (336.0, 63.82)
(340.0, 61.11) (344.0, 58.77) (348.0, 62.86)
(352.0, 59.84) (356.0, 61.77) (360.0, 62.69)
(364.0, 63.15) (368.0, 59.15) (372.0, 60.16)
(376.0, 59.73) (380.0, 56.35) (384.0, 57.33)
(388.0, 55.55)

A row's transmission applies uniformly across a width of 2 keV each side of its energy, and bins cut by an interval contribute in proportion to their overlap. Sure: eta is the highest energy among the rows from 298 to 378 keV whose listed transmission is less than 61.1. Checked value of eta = 376.0 keV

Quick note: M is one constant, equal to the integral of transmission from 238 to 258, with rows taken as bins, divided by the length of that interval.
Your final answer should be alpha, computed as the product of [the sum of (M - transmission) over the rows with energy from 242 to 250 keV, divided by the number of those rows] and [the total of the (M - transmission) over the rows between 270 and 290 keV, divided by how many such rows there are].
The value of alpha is -12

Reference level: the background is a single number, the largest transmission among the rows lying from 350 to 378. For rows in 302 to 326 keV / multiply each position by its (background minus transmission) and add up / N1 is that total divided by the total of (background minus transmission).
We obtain 313.0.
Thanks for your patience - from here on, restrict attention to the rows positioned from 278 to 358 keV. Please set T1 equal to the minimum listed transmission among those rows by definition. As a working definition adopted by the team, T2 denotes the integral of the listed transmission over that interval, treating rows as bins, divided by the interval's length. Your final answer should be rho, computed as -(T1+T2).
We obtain -118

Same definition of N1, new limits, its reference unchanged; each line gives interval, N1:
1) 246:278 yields 259.9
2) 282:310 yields 292.6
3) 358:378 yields 371.3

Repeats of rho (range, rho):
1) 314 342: -121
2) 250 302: -114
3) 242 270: -99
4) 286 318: -119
